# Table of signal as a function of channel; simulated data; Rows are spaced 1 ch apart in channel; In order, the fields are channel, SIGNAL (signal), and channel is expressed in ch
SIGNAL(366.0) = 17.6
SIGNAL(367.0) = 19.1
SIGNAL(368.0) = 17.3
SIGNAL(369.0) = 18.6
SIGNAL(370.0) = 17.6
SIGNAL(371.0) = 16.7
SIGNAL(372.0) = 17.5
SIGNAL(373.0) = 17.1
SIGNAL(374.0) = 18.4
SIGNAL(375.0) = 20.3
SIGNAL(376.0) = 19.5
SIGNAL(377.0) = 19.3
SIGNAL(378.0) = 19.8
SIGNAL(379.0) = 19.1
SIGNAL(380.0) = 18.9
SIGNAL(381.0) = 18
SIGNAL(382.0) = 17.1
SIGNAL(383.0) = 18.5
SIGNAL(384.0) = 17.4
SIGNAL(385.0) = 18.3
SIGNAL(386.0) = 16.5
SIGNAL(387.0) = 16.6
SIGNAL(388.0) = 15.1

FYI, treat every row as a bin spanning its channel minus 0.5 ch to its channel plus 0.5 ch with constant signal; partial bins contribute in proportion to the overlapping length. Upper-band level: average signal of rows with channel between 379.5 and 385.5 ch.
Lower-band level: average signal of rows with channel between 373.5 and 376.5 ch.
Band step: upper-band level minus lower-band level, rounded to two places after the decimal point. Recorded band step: -1.37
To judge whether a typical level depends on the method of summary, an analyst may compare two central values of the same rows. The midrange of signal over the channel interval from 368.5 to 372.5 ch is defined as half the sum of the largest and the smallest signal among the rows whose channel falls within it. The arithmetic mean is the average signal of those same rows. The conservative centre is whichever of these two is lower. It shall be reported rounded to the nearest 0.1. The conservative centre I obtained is 17.6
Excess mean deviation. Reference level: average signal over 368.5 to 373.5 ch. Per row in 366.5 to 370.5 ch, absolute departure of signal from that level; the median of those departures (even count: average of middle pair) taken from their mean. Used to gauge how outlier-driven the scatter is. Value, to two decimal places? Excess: 0.10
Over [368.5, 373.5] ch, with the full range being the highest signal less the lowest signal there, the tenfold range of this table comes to 19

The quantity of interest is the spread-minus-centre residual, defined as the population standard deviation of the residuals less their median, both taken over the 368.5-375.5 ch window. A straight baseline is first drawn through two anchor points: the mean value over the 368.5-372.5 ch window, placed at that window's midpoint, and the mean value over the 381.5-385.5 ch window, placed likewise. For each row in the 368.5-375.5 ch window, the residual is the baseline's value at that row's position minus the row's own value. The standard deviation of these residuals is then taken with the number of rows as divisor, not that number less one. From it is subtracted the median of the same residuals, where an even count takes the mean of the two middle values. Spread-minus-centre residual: 1.1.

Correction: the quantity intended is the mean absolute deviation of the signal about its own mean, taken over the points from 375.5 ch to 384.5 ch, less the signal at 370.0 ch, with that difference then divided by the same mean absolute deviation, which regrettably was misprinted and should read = -21.7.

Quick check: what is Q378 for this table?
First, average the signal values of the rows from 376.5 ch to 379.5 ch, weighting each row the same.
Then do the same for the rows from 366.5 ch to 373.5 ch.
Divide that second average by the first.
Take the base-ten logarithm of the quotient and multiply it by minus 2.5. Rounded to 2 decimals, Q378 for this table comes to 0.10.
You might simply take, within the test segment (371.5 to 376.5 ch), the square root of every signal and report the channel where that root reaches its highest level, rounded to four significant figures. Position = 375.0 ch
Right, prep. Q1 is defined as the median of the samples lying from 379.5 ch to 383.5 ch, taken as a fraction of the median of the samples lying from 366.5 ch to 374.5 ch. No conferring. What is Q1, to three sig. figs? 1.04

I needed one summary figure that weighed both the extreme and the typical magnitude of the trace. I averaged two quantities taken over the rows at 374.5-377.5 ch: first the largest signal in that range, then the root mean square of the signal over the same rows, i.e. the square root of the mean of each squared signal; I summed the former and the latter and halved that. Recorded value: 20.0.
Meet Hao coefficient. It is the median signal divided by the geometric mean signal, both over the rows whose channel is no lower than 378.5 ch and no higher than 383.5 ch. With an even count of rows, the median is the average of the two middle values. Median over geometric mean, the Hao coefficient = 1.011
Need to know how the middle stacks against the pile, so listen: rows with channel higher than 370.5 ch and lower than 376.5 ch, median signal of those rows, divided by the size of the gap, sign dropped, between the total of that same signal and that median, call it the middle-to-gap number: 0.20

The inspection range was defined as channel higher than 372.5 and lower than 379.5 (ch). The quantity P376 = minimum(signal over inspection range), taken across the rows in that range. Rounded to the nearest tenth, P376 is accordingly 17.1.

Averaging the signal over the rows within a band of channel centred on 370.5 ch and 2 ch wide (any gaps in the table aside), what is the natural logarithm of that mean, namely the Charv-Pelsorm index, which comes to 2.84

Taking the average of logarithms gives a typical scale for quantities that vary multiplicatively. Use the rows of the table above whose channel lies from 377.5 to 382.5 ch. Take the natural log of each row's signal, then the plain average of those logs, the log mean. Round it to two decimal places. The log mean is 2.92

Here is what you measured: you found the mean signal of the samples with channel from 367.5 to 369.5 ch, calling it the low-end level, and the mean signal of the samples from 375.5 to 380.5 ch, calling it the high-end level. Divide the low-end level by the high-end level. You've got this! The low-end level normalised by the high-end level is 0.93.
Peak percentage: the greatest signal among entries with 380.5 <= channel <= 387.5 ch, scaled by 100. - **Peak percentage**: 1850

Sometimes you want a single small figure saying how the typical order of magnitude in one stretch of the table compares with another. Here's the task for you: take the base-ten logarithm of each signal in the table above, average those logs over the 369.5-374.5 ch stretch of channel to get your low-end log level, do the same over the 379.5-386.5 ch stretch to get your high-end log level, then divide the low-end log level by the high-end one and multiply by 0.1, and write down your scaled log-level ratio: 0.099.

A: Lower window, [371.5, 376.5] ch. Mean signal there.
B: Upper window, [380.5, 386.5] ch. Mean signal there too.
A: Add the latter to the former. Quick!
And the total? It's 36.2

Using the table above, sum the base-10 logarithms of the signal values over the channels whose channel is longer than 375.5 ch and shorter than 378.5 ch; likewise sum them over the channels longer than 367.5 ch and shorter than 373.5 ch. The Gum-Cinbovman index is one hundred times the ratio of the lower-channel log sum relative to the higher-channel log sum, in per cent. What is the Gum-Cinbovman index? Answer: 192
